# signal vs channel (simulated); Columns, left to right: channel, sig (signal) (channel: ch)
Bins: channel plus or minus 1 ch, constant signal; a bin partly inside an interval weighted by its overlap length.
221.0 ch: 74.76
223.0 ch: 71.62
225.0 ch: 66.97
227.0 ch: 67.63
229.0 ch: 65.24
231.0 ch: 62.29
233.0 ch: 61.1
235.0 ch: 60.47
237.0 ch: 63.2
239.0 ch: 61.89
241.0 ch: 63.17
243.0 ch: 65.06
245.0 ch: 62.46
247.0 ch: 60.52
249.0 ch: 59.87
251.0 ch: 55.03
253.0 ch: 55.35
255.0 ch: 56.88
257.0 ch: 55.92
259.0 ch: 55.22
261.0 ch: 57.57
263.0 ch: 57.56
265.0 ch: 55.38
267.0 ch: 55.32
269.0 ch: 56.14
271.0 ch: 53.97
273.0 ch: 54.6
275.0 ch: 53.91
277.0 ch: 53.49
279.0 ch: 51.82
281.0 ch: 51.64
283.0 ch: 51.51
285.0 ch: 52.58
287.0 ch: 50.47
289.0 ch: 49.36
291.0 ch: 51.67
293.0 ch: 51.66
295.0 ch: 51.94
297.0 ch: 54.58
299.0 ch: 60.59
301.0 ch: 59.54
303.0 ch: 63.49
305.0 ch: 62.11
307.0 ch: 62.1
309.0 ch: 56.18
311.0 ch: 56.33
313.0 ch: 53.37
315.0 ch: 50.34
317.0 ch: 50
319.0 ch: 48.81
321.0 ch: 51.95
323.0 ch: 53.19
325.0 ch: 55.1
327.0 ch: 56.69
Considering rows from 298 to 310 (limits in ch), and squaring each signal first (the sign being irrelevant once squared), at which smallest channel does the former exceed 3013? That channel 299.0 ch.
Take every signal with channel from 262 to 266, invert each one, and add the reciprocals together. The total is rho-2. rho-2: 0.035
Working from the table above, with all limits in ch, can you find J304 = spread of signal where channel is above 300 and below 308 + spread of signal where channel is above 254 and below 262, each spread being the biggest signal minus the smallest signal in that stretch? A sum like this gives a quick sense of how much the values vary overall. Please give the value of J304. 6.3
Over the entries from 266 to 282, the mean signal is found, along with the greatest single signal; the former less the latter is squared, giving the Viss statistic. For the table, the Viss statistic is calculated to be 5.2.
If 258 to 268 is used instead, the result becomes 1.8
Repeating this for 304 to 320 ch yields 51.9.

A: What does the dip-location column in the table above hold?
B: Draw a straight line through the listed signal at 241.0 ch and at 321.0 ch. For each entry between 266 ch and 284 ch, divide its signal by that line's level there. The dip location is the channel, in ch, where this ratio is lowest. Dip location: 279.0 ch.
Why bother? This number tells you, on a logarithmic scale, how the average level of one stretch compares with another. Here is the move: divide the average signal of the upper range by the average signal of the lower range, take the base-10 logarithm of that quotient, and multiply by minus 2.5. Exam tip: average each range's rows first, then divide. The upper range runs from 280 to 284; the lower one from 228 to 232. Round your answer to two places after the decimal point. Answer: 0.23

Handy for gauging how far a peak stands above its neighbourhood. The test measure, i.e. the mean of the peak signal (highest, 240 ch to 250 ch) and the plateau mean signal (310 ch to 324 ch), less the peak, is -6.5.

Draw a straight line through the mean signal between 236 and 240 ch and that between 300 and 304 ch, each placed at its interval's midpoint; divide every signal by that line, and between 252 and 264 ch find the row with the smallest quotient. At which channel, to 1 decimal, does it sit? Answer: 259.0 ch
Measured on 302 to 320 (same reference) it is 319.0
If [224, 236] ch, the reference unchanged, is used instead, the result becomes 235.0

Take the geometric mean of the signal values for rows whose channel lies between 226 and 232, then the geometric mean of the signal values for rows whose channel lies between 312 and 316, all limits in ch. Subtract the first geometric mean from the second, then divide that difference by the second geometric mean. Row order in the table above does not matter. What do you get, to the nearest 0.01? -0.25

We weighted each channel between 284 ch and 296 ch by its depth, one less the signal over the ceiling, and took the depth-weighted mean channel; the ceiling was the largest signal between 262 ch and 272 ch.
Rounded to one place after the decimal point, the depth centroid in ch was 289.9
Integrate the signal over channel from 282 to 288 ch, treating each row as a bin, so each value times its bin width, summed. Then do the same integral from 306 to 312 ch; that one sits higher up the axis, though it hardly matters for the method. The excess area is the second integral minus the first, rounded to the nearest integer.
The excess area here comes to 40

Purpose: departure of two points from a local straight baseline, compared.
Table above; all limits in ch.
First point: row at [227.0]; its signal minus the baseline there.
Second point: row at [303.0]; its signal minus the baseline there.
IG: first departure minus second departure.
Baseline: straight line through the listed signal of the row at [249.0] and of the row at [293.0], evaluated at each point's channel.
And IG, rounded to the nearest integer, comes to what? -10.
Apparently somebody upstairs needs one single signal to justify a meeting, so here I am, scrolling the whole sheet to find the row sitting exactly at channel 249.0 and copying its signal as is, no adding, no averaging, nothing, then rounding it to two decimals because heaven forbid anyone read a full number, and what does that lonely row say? 59.87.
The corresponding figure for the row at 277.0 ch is 53.49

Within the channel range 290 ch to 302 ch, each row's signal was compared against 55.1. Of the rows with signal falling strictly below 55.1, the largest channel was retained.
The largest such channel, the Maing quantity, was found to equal 297.0 ch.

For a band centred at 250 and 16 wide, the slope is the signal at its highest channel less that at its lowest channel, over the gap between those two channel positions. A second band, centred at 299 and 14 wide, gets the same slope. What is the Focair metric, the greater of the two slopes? 0.87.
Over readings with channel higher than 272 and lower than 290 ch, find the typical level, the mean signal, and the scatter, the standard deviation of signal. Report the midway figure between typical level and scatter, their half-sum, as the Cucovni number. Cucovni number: 26.9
